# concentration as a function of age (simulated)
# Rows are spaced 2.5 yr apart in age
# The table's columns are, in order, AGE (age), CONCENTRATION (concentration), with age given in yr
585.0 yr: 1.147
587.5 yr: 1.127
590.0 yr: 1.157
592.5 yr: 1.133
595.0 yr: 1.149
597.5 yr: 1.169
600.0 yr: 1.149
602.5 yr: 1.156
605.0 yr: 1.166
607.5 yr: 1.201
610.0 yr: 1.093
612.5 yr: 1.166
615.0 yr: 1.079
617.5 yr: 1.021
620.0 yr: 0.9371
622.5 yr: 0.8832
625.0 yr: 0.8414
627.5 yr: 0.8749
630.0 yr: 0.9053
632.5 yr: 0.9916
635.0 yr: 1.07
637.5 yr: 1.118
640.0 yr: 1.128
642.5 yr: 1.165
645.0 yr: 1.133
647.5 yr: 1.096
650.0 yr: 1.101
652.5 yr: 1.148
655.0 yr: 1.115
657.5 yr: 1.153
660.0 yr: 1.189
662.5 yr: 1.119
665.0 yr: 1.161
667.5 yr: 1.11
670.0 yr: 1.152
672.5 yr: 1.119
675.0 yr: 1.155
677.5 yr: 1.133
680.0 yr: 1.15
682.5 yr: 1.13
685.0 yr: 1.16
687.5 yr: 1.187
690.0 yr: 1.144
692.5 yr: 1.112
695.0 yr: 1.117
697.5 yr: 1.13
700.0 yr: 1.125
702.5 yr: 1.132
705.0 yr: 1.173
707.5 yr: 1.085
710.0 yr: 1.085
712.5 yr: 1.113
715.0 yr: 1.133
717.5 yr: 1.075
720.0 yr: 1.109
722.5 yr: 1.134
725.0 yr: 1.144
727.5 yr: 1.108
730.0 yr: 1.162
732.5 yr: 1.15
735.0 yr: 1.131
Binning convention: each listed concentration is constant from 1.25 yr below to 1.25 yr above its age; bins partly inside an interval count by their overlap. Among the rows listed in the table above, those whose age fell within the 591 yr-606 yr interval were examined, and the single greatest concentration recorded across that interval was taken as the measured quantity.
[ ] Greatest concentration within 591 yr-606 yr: 1.169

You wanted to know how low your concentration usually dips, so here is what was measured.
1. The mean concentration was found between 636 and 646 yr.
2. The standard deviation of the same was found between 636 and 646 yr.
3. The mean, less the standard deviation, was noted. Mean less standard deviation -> 1.12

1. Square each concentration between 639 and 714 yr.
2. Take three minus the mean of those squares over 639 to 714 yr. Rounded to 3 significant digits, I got 1.71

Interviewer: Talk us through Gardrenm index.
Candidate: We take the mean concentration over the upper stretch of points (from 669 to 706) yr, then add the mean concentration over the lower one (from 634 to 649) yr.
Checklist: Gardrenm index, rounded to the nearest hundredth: 2.26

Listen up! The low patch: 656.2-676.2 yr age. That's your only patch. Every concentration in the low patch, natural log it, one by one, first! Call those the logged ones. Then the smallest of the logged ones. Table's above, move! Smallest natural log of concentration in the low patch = 0.1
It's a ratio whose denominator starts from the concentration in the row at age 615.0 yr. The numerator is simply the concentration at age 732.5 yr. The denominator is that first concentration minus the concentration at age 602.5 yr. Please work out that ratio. -15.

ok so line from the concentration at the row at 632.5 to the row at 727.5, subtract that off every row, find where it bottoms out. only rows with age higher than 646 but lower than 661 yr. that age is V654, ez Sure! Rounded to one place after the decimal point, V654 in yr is 647.5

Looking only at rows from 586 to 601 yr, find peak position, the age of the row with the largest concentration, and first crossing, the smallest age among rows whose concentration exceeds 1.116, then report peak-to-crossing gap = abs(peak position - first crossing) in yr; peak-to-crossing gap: 10.0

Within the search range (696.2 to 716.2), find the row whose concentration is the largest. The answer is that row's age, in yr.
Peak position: 705.0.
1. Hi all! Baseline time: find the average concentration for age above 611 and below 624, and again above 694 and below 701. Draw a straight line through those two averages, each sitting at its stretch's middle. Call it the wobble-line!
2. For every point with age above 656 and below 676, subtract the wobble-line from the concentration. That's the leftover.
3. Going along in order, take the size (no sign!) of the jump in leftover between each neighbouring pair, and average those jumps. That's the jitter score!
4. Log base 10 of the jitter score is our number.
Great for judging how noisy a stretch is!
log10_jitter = -1.36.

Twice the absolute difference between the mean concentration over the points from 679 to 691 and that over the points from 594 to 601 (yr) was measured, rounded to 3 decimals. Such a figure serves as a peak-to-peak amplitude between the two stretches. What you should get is 0.003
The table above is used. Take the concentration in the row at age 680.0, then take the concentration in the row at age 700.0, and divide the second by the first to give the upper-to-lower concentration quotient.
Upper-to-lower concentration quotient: 0.98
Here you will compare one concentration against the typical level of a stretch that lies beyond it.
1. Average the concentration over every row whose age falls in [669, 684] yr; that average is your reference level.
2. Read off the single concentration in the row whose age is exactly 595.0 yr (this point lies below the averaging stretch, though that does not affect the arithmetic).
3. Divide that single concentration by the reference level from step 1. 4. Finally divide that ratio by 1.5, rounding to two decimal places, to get 0.67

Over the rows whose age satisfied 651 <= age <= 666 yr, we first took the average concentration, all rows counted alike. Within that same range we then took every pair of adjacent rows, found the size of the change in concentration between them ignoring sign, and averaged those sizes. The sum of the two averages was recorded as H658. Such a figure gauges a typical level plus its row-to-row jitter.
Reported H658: 1.19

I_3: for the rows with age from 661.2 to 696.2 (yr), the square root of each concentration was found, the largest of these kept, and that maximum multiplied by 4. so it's 4.36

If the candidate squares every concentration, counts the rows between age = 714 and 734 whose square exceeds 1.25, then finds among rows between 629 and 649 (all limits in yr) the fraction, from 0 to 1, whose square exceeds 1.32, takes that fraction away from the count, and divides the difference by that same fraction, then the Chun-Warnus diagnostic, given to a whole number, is 39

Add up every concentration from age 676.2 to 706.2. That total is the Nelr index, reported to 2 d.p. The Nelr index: 13.69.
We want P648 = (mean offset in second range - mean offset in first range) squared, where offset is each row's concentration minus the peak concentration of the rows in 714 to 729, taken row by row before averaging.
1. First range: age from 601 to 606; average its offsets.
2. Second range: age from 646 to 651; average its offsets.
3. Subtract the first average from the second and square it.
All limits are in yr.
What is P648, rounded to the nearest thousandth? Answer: 0.004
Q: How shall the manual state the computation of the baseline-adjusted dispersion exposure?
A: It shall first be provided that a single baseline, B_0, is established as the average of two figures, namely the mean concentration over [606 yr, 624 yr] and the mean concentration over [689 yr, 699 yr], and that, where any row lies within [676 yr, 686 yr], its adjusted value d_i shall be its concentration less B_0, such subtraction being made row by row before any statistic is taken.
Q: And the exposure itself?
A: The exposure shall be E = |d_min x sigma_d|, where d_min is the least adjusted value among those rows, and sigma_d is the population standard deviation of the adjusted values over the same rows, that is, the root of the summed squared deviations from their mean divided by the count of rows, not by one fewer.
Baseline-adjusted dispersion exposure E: 0.0005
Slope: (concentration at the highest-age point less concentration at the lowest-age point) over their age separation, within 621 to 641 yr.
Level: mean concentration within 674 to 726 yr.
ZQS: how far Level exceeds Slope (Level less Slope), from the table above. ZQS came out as 1.116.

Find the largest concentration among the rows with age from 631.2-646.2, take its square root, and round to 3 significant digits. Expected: 1.08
